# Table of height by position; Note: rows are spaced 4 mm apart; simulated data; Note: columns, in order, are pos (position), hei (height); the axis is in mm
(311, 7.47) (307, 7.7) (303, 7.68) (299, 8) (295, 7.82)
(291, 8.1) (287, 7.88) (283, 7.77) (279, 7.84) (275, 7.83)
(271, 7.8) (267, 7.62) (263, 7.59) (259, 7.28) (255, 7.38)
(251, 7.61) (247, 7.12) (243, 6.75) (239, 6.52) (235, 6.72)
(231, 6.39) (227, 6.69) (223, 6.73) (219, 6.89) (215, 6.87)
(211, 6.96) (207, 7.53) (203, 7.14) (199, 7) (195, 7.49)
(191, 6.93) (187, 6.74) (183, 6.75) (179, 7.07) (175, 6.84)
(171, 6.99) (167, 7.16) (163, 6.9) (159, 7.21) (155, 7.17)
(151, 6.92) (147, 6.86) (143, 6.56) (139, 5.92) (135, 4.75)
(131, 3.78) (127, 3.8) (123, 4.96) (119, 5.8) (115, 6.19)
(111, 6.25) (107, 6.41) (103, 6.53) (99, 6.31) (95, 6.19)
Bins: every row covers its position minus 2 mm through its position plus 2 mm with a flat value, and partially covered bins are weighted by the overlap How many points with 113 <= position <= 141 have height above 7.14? 0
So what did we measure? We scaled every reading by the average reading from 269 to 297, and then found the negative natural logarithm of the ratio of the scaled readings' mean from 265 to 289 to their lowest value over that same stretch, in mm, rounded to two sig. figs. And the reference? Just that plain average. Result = -0.022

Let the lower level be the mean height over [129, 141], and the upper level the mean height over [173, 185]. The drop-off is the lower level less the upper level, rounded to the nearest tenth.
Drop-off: -2.1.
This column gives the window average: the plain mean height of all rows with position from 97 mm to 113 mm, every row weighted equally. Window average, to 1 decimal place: 6.4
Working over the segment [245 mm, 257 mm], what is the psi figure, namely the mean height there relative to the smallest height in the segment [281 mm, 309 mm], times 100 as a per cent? 96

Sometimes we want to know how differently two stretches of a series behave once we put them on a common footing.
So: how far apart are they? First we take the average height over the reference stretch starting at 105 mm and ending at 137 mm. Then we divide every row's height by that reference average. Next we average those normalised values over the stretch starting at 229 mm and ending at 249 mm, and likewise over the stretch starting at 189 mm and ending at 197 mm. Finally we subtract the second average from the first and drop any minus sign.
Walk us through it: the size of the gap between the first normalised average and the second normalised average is 0.10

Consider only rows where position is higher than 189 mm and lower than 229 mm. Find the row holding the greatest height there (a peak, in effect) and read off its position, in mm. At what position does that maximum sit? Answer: 207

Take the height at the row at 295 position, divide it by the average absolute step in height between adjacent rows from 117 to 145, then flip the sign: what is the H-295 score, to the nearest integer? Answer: -10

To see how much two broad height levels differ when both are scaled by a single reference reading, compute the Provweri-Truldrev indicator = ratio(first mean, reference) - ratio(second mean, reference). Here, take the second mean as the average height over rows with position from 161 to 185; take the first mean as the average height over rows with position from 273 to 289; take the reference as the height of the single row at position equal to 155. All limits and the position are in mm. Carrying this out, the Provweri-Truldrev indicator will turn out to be 0.12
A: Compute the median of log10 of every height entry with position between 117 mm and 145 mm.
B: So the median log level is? 0.695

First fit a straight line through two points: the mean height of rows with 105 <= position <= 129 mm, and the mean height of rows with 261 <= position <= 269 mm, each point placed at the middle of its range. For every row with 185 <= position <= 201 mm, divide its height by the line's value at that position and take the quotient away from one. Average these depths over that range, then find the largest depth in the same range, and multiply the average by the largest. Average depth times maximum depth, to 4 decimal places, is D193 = 0.0021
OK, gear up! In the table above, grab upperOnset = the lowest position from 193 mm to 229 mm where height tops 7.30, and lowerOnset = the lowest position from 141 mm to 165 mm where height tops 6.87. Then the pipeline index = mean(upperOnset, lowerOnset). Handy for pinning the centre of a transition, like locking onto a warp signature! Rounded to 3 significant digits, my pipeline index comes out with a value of 173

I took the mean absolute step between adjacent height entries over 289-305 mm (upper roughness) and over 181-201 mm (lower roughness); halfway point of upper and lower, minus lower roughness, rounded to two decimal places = -0.03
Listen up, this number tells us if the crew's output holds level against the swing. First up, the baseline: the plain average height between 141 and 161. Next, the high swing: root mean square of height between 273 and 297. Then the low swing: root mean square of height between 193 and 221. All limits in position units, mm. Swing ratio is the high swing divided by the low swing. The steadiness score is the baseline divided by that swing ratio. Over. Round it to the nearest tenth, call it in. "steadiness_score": 6.3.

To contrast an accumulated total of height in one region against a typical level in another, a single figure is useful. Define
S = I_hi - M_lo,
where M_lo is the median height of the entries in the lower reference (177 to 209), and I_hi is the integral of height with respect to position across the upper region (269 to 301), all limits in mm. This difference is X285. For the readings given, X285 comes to 245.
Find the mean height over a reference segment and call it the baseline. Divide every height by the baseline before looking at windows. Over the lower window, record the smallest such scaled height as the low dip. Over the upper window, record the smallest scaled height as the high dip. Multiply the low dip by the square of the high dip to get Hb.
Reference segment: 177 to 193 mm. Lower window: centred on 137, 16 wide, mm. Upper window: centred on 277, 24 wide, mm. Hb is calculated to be 0.68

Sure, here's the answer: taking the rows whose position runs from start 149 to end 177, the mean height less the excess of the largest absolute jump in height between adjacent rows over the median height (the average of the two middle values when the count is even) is 13.7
